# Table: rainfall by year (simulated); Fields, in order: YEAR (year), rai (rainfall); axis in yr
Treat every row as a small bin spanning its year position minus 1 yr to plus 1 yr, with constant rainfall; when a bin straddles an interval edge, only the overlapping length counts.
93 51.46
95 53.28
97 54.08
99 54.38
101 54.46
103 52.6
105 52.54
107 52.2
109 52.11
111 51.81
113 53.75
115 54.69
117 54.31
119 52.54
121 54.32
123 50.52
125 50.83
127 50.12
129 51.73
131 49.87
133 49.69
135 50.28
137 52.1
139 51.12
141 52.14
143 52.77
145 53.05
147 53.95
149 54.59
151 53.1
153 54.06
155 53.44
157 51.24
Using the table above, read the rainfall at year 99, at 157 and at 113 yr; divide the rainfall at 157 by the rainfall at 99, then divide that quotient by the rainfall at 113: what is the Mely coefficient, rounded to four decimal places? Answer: 0.0175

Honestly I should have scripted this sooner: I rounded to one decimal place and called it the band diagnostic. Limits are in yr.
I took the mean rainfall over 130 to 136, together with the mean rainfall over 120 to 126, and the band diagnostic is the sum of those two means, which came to 101.8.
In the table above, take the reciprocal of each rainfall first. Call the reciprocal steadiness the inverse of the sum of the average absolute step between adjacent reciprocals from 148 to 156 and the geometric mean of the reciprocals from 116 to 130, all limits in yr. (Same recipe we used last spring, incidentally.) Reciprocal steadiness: 51.1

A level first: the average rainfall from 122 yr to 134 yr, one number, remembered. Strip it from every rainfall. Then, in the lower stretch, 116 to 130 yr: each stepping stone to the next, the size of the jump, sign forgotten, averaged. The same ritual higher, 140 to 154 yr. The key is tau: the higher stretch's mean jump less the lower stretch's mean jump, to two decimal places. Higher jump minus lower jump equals -0.85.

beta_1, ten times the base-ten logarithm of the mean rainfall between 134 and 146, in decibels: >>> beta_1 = 17.15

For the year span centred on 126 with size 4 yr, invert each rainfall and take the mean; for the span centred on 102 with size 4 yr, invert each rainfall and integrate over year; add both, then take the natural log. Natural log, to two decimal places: -2.36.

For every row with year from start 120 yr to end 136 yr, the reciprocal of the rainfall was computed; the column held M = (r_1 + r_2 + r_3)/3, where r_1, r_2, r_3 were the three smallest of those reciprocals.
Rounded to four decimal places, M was 0.0191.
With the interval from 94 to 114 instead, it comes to 0.0184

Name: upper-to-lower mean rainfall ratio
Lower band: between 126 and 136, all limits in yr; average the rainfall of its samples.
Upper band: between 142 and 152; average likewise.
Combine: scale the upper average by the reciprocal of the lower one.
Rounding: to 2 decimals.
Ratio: 1.06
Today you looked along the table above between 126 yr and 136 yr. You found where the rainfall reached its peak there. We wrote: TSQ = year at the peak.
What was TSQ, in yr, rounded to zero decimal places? 129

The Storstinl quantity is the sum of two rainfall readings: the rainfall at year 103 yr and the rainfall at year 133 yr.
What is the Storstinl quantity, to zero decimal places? 102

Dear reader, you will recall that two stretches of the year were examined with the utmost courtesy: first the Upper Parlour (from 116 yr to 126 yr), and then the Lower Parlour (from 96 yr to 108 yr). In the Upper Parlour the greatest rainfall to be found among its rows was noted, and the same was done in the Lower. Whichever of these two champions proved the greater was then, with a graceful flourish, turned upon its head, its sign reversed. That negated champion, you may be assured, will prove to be -54.5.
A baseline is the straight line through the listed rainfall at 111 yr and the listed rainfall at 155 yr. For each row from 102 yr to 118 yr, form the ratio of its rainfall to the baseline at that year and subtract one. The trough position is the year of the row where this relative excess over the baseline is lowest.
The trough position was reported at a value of 111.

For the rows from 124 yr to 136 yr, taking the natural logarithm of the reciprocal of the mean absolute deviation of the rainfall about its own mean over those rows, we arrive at 0.6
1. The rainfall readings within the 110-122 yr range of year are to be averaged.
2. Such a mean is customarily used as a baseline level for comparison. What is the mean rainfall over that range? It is 53.6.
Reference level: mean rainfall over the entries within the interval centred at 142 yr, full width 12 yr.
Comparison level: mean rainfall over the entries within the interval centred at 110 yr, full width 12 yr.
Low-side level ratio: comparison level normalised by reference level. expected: 1.01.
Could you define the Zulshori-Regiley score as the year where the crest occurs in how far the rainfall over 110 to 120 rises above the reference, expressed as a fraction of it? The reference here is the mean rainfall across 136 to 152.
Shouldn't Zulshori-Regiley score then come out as 115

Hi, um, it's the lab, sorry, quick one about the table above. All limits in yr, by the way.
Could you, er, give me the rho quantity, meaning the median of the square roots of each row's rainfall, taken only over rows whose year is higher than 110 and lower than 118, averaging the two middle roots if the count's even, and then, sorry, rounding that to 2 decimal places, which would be 7.35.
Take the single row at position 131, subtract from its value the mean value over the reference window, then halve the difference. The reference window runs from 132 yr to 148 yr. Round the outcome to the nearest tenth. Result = -1.0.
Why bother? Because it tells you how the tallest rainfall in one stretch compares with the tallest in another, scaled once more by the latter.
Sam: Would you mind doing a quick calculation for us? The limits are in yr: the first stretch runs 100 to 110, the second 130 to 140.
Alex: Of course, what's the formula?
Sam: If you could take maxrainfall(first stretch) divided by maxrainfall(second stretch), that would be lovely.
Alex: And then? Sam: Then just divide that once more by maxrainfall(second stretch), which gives 0.0201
